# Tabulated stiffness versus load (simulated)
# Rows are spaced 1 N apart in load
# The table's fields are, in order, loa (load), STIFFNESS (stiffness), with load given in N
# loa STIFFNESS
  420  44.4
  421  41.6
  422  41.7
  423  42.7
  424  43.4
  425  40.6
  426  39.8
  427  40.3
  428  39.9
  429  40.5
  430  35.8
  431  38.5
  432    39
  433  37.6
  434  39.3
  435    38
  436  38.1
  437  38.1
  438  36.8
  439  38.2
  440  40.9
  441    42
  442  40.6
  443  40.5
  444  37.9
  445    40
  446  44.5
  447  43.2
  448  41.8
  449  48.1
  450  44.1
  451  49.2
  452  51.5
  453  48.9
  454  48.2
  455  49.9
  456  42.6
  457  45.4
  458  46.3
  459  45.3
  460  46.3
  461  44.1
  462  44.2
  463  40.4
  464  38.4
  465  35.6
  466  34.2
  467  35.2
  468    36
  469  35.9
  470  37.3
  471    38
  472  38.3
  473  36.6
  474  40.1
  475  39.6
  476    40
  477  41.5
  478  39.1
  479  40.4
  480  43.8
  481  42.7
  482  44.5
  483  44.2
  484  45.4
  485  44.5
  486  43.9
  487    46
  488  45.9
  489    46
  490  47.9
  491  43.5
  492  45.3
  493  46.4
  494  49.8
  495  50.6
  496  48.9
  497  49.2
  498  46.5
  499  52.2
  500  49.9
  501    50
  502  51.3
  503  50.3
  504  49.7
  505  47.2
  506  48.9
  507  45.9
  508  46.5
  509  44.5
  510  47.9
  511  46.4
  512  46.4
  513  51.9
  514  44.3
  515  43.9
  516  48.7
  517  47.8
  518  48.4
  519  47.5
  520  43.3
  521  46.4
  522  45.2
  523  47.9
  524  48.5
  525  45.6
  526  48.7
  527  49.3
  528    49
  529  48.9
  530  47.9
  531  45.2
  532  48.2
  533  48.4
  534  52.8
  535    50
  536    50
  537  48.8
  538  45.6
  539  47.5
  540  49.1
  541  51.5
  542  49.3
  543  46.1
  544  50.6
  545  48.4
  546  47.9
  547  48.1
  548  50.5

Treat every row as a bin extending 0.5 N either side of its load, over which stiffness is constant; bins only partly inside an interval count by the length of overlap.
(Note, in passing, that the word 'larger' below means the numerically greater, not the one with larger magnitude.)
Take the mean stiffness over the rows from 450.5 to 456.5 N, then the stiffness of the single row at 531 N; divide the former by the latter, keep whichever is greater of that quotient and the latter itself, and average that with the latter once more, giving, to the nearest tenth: 45.2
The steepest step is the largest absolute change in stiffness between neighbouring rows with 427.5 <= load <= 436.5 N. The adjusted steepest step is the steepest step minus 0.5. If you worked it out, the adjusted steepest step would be 4.2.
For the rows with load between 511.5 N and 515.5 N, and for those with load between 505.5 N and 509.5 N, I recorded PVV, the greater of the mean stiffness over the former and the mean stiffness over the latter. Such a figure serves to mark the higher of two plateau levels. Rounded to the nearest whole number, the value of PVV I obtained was 47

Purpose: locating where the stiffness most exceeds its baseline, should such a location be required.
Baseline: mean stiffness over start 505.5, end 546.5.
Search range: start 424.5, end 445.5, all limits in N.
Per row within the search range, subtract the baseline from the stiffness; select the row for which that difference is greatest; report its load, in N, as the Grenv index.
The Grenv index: 441 N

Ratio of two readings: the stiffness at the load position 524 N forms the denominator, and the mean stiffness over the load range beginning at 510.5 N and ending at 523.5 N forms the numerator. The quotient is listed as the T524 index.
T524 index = 0.96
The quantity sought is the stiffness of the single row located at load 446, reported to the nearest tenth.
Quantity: 44.5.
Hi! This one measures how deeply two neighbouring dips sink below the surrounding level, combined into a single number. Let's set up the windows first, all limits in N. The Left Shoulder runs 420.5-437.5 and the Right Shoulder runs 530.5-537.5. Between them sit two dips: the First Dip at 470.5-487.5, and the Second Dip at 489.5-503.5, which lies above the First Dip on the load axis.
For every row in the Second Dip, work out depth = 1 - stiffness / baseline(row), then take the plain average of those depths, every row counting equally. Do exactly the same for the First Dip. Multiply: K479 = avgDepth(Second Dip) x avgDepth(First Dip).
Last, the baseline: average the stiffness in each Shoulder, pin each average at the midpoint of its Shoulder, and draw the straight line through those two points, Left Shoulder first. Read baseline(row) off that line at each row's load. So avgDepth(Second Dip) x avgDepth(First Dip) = -0.0037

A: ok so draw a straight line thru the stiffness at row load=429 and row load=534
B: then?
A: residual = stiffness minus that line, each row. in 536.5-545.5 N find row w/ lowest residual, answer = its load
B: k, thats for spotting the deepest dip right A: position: 543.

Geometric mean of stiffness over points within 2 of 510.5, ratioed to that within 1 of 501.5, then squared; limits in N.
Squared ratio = 0.84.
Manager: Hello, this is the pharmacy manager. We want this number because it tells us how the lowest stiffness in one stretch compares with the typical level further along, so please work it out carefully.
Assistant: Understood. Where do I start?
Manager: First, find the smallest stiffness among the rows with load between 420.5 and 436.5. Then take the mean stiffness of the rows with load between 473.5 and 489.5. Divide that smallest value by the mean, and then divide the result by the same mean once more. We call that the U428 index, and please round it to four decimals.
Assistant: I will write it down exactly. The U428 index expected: 0.0194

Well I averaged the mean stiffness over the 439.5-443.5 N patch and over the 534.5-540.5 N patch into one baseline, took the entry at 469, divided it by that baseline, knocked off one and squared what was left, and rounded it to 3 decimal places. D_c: 0.039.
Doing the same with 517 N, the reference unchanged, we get 0.005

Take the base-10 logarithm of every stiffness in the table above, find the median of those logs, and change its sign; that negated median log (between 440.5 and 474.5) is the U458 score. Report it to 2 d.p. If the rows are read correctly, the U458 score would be -1.62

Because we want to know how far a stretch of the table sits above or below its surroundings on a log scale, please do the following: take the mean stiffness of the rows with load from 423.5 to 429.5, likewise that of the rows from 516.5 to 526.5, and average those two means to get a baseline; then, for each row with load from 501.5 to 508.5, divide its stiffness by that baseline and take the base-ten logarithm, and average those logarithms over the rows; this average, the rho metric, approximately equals 0.044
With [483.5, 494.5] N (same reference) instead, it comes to 0.019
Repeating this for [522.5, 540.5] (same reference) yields 0.043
